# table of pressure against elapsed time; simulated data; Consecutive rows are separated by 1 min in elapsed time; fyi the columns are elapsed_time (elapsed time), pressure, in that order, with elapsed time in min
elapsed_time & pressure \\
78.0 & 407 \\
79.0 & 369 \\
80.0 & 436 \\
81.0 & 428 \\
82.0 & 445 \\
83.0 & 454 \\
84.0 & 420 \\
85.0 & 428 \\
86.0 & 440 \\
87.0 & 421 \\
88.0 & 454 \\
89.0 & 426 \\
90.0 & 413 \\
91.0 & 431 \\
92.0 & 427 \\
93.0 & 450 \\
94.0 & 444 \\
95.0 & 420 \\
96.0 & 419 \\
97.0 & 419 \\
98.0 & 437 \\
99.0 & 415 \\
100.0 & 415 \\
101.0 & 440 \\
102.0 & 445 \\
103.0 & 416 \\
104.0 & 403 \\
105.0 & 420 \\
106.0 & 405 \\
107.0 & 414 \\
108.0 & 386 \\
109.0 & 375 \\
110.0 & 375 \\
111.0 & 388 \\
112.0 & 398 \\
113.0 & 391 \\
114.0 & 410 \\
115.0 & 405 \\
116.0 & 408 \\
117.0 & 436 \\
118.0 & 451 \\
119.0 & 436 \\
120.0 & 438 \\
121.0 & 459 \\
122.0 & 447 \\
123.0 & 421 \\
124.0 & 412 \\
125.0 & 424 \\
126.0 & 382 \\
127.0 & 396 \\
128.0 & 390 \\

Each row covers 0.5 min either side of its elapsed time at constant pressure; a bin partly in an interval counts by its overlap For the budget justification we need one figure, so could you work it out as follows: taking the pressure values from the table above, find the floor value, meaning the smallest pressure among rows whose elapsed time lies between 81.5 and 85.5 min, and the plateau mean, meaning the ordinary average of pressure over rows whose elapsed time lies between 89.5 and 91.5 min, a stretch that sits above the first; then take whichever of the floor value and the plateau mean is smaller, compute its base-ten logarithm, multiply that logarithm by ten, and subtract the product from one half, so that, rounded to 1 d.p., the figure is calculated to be -25.7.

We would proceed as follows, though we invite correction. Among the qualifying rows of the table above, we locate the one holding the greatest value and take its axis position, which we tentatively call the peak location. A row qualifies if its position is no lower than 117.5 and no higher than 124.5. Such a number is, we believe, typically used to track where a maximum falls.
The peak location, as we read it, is 121.0 min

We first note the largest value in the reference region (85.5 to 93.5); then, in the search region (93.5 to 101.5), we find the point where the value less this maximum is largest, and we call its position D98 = 94.0 min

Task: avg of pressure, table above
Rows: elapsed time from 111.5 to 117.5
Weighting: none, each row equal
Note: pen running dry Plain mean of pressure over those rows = 408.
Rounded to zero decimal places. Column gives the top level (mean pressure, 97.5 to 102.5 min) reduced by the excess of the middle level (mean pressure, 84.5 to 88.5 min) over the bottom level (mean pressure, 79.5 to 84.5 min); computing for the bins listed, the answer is 431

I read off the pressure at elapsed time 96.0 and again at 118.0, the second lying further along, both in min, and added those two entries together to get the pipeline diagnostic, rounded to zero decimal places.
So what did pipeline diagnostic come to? 870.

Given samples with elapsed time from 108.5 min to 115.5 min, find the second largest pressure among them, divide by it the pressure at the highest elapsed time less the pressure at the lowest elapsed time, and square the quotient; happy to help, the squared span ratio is 0.0055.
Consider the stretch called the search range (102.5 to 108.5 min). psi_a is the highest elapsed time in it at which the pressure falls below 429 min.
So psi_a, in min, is 108.0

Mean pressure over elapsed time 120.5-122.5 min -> 453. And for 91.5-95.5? 435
